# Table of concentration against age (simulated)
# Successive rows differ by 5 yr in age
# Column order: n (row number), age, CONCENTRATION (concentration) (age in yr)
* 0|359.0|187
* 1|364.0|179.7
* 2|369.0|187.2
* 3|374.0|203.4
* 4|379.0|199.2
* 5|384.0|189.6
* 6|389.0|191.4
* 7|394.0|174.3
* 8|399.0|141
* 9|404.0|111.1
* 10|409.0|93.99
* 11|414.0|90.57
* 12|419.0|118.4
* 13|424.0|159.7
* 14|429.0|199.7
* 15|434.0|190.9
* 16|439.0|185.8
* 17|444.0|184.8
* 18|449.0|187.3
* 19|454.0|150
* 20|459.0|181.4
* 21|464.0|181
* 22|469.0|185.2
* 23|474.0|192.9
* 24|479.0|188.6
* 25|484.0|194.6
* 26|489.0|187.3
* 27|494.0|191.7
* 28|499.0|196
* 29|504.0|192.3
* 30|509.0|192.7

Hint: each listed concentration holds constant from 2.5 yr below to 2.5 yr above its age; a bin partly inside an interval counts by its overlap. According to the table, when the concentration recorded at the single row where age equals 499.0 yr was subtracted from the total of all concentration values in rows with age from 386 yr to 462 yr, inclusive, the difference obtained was 2164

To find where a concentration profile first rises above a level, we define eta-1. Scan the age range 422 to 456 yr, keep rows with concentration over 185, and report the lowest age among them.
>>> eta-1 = 429.0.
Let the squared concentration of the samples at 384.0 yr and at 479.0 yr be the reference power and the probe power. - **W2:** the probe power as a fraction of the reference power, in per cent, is 99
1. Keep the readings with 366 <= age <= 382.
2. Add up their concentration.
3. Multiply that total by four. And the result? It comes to 2359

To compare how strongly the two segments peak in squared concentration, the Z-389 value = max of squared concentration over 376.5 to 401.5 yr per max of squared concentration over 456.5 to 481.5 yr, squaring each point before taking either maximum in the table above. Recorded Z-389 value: 1.07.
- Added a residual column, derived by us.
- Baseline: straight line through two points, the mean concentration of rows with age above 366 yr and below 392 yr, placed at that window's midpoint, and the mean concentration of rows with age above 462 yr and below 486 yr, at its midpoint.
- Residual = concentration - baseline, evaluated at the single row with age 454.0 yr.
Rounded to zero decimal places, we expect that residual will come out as -40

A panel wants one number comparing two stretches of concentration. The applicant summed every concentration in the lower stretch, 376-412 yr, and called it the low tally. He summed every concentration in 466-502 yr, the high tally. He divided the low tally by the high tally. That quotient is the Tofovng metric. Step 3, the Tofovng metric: 0.82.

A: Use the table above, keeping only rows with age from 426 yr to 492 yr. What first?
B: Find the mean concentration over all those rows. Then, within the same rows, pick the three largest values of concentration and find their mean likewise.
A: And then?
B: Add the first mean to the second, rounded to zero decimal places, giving 381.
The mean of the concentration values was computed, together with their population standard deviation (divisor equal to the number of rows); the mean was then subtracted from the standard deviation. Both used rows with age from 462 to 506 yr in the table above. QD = -185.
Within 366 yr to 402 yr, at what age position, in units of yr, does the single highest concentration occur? 374.0 yr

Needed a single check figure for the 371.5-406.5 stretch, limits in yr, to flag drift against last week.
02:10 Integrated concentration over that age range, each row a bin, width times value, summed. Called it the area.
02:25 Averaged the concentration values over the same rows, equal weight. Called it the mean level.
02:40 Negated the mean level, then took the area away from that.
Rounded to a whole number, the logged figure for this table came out -6223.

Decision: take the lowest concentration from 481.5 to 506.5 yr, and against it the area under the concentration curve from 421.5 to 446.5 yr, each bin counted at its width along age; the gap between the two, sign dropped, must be 4417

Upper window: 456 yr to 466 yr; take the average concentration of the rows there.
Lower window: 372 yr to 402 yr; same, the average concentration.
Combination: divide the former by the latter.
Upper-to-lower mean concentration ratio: 0.99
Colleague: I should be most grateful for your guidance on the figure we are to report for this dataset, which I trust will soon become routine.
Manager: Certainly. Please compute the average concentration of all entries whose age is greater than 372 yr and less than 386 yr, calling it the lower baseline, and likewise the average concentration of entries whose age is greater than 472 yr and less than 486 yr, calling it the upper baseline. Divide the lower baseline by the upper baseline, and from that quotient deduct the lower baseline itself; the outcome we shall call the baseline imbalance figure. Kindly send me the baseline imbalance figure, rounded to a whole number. -196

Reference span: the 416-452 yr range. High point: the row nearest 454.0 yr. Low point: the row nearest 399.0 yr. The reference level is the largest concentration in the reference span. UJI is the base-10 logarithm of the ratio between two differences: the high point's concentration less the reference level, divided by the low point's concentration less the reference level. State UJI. -0.1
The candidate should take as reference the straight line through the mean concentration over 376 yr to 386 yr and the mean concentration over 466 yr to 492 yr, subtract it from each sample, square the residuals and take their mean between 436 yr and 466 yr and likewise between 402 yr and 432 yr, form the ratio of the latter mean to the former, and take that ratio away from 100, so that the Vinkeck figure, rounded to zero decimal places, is 83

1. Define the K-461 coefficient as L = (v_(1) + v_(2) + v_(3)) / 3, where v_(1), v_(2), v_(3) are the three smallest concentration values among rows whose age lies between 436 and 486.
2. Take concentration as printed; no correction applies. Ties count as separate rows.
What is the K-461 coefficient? 171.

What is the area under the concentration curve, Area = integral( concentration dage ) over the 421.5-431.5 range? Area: 1797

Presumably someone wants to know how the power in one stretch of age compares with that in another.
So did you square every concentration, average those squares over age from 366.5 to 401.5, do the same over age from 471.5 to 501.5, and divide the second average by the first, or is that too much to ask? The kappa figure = 1.1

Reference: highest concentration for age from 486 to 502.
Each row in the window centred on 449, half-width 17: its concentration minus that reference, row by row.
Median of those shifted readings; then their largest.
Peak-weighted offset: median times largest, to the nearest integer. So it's 57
